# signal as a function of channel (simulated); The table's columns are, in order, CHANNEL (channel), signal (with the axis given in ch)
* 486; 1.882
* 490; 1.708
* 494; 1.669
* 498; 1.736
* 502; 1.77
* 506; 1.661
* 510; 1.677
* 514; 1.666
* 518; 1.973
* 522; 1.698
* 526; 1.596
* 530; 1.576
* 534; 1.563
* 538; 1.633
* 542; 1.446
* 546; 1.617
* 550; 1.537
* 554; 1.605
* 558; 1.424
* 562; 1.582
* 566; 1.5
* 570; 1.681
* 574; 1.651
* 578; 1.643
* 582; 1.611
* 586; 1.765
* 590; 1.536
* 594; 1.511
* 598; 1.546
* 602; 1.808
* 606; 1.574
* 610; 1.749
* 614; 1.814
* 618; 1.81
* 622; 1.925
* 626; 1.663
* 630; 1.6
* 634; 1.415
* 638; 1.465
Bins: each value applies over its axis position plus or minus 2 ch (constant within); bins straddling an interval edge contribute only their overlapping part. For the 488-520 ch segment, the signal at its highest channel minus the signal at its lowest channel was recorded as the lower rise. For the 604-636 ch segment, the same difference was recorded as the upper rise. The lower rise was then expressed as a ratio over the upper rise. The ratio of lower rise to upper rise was -1.7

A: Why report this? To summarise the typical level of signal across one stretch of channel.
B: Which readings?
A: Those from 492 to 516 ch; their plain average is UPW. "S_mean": 1.70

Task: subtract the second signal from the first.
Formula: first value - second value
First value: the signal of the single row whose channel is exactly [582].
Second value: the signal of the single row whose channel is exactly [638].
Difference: 0.15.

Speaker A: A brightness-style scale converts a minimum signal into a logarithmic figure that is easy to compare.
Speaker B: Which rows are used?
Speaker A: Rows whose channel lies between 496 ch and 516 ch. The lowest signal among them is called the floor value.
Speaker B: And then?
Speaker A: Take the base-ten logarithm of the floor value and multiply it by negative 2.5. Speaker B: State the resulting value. -0.55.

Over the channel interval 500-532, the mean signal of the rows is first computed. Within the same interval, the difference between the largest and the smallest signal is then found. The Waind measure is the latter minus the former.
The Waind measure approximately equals -1.305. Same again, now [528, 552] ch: -1.375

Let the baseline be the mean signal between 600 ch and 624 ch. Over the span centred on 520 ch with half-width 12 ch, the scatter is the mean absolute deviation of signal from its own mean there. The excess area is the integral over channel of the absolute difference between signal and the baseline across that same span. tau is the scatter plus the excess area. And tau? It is 3.6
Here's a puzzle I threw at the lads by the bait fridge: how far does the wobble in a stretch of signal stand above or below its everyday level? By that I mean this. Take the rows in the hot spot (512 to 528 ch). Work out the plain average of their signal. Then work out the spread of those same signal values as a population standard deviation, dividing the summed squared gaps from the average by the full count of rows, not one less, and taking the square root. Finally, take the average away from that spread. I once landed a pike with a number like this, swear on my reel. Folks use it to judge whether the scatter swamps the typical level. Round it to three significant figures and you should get -1.59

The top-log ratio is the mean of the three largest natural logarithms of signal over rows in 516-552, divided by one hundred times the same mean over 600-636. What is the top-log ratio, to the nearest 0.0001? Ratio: 0.0092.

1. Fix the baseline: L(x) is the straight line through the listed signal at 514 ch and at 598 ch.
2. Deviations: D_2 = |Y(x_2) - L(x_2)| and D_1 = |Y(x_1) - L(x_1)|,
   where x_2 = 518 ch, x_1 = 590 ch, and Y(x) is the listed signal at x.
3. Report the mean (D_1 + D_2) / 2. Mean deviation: 0.17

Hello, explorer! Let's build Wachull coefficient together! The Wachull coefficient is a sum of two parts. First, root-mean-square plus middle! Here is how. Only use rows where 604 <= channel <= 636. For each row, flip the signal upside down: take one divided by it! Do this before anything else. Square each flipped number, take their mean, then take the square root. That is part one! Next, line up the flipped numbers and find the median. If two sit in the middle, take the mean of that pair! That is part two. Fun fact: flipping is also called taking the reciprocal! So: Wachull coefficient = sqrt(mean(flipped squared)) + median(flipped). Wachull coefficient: 1.18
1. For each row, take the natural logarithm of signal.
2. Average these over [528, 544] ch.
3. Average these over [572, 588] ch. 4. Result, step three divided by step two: 1.16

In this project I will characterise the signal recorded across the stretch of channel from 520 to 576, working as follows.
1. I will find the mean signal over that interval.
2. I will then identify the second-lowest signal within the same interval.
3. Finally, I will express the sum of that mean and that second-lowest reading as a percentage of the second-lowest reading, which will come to 209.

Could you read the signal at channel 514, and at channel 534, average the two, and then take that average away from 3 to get 1.39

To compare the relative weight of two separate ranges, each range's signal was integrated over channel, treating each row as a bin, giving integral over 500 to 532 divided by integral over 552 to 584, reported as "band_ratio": 1.07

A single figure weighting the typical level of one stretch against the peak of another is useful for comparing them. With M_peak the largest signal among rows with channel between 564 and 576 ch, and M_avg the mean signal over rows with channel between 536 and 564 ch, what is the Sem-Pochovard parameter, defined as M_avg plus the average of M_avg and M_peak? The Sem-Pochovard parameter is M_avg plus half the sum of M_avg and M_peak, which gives 3.16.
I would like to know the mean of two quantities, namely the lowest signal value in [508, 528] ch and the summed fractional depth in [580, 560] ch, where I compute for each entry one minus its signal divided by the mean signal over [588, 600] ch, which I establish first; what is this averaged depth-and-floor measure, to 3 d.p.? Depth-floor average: 0.667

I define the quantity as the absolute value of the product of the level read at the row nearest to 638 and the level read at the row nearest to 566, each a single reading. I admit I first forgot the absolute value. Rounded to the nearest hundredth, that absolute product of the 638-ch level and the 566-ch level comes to 2.20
